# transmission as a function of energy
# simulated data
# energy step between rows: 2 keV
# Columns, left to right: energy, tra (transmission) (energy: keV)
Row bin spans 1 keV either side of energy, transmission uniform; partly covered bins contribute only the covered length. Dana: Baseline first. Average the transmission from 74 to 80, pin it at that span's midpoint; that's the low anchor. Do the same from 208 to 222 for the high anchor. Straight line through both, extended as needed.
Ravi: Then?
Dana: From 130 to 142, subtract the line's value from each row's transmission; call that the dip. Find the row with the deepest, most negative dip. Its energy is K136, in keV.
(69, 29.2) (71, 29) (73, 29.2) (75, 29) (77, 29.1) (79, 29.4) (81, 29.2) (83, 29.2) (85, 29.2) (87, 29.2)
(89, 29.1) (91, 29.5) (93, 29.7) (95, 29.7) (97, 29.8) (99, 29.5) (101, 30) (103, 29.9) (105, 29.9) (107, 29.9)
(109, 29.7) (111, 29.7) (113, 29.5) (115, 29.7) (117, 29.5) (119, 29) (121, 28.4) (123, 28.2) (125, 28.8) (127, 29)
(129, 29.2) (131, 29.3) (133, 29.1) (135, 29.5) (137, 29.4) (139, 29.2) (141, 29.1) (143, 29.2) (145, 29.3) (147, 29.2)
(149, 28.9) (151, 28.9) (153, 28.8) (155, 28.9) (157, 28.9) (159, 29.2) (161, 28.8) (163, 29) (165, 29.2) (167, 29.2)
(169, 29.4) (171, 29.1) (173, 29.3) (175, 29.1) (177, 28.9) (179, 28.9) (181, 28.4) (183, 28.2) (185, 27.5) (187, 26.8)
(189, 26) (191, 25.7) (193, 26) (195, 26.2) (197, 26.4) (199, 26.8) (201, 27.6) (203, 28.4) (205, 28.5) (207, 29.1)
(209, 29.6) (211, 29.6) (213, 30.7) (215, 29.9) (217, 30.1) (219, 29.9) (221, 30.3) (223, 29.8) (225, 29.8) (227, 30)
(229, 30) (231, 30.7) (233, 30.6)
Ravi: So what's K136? 141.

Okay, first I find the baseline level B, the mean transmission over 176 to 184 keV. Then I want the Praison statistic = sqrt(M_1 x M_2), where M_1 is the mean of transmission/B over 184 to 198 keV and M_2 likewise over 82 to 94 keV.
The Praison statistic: 0.97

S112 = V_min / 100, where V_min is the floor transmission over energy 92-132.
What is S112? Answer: 0.282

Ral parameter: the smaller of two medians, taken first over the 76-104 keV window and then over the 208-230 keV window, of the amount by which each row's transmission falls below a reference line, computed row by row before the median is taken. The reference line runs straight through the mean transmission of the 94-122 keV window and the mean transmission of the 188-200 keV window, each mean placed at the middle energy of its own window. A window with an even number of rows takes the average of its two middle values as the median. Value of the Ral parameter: -4.8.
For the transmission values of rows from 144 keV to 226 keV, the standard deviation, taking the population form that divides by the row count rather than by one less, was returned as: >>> 1.2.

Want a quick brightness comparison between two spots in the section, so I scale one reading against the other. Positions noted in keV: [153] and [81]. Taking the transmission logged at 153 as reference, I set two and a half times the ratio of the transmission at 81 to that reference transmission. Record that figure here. 2.53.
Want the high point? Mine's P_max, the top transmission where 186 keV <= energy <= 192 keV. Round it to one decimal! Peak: 26.8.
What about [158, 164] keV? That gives 29.2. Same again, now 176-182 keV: 28.9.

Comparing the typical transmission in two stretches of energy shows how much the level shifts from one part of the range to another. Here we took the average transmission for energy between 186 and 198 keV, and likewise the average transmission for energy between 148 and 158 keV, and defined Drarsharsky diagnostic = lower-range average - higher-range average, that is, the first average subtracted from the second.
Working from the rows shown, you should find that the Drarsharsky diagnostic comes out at 2.7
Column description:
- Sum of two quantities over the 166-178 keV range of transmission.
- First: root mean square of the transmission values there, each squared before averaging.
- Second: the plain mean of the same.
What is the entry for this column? 58.3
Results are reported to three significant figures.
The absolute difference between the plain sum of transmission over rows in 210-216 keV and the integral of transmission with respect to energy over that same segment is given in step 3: 90.2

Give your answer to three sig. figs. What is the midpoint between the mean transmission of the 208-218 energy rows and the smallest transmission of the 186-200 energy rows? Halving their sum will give 27.8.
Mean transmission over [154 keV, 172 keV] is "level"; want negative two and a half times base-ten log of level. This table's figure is -3.66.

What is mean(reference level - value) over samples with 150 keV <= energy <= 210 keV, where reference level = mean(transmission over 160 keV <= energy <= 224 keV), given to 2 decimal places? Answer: 0.29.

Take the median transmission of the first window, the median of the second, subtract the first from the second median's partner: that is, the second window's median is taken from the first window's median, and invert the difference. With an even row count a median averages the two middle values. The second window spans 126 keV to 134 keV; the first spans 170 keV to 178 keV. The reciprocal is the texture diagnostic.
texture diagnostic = -20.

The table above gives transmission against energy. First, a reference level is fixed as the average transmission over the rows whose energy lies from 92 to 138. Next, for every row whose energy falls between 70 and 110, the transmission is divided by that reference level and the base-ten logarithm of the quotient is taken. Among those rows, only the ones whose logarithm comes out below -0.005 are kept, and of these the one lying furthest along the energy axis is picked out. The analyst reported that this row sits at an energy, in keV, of 75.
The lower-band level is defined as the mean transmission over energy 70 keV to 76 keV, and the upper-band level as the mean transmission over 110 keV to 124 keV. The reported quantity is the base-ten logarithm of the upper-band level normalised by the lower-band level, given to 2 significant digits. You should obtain 0.0011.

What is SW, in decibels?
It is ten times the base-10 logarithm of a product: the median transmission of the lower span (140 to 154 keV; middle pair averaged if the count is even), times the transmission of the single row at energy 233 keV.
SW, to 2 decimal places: 29.50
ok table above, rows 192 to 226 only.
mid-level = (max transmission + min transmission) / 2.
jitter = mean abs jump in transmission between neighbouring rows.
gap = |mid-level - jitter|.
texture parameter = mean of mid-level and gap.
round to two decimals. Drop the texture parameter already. 28.14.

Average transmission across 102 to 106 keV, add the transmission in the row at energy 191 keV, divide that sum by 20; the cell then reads 2.78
